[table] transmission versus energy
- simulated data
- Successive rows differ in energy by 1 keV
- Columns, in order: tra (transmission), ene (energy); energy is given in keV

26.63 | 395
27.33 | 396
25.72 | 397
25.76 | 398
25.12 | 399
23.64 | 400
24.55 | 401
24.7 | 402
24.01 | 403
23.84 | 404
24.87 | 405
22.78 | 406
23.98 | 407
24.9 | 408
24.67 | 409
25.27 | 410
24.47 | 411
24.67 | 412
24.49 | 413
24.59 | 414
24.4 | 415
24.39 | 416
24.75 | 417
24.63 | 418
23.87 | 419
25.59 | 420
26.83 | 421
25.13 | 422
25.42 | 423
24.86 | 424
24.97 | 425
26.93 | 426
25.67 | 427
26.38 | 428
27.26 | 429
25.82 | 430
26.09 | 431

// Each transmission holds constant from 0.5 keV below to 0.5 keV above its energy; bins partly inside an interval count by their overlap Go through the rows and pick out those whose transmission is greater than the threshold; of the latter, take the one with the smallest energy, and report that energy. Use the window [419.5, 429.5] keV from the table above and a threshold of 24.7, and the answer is 420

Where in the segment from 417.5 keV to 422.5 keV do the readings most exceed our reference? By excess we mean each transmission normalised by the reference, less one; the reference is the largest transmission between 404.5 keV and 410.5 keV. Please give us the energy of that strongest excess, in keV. 421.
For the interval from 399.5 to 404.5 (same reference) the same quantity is 402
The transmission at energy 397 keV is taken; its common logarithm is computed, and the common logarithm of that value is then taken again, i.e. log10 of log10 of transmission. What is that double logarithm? 0.149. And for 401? 0.143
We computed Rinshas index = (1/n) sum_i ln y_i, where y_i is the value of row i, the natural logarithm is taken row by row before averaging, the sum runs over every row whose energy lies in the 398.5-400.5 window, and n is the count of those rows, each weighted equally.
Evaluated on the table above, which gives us 3.19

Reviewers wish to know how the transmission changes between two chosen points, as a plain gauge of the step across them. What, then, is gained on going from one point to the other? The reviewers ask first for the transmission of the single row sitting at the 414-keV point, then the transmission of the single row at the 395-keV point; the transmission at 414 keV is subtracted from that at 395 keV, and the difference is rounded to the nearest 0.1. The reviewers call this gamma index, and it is 2.0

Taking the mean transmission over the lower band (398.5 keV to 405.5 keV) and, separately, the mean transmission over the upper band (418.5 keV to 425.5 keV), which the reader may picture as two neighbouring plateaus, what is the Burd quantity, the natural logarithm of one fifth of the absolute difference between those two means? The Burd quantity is -1.8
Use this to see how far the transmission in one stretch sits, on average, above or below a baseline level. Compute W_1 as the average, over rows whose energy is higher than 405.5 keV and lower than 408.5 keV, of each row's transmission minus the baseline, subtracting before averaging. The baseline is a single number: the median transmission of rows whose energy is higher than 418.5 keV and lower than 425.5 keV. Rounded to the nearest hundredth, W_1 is -1.24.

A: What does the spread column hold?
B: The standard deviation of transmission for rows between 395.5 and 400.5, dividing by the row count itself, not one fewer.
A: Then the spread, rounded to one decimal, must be 1.2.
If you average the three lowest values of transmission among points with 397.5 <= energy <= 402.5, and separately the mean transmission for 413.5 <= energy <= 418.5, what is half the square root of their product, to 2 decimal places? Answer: 12.21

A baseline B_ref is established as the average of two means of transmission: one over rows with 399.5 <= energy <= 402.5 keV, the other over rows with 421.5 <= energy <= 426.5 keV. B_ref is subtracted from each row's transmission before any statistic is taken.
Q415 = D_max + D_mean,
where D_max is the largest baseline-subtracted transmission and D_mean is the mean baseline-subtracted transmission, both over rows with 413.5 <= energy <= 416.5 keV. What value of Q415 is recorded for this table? -0.71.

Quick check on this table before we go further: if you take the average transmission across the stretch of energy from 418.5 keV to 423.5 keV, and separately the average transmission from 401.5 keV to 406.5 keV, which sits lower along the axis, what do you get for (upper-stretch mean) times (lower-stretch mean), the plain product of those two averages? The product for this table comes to 610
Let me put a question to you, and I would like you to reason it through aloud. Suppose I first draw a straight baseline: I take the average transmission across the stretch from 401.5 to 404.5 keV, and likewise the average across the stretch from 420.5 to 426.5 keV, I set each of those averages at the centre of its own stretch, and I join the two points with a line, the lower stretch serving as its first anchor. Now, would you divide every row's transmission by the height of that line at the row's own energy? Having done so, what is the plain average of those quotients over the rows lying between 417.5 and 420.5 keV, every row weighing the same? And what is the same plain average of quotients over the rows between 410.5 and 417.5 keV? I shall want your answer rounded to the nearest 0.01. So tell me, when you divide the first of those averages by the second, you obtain 0.99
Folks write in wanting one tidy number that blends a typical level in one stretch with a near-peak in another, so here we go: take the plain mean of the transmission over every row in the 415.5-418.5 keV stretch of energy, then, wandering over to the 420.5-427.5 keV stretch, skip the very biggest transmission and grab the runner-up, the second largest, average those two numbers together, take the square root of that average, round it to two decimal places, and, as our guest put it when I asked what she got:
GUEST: 5.07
